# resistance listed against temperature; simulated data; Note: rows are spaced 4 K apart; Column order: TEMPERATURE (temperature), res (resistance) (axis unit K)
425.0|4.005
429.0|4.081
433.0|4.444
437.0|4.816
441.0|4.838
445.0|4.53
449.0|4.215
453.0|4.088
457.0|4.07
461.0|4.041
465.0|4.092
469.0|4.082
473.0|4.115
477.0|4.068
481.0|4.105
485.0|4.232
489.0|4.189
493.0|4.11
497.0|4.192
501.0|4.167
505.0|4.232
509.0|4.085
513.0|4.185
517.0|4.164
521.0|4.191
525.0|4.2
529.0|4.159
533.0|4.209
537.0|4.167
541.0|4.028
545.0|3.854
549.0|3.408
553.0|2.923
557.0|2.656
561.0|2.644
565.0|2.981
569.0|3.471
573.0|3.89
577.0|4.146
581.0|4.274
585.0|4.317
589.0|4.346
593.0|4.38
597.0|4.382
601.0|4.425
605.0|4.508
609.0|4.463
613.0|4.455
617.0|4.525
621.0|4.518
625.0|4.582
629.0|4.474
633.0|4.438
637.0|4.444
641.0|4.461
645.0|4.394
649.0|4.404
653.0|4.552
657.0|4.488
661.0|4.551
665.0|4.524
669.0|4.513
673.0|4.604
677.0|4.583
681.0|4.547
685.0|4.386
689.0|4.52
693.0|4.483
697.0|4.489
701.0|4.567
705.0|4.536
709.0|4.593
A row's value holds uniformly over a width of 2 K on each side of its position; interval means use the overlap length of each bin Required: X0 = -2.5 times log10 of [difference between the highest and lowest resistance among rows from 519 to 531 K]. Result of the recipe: 3.5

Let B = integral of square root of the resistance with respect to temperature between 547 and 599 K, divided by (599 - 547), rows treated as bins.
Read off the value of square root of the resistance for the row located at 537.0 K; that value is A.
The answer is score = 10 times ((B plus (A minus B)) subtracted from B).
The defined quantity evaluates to -1.3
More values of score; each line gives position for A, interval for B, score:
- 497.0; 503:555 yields -0.5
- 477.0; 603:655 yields 1.0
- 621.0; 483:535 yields -0.8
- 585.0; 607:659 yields 0.4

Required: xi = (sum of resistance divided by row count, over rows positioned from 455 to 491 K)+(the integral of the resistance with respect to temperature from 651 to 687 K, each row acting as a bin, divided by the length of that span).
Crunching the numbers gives 8.64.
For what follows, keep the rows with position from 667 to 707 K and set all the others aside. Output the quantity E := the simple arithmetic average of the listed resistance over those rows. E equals 4.5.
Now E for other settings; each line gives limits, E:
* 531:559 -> 3.6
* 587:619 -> 4.4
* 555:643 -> 4.1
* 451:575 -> 3.9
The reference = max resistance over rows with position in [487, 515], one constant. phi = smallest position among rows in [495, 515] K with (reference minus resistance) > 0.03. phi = 497.0 K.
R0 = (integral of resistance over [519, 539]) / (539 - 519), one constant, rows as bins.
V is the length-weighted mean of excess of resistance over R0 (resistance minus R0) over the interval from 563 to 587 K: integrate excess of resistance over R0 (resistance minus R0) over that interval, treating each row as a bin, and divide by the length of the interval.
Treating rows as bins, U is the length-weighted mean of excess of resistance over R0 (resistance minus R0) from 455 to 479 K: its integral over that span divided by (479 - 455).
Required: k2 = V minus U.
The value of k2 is -0.2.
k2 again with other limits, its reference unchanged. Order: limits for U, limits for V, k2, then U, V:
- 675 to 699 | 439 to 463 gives -0.2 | 0.32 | 0.11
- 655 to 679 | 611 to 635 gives 0.0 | 0.36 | 0.31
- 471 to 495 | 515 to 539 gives 0.0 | -0.05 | 0.00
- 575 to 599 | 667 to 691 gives 0.2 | 0.12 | 0.34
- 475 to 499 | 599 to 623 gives 0.3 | -0.04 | 0.30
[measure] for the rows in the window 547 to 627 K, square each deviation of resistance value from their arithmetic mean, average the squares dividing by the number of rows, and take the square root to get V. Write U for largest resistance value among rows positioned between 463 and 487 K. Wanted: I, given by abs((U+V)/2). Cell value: 2.45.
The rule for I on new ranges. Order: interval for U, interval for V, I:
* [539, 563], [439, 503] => 2.11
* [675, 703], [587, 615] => 2.32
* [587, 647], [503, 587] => 2.57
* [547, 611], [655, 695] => 2.28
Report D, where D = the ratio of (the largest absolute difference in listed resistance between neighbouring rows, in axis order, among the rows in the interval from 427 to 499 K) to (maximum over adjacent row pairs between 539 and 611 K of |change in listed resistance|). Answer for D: 0.8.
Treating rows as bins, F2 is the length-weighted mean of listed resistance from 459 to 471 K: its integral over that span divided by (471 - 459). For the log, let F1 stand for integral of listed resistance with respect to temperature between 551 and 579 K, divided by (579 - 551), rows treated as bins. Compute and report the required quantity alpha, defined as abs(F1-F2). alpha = 0.8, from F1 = 3.24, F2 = 4.07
